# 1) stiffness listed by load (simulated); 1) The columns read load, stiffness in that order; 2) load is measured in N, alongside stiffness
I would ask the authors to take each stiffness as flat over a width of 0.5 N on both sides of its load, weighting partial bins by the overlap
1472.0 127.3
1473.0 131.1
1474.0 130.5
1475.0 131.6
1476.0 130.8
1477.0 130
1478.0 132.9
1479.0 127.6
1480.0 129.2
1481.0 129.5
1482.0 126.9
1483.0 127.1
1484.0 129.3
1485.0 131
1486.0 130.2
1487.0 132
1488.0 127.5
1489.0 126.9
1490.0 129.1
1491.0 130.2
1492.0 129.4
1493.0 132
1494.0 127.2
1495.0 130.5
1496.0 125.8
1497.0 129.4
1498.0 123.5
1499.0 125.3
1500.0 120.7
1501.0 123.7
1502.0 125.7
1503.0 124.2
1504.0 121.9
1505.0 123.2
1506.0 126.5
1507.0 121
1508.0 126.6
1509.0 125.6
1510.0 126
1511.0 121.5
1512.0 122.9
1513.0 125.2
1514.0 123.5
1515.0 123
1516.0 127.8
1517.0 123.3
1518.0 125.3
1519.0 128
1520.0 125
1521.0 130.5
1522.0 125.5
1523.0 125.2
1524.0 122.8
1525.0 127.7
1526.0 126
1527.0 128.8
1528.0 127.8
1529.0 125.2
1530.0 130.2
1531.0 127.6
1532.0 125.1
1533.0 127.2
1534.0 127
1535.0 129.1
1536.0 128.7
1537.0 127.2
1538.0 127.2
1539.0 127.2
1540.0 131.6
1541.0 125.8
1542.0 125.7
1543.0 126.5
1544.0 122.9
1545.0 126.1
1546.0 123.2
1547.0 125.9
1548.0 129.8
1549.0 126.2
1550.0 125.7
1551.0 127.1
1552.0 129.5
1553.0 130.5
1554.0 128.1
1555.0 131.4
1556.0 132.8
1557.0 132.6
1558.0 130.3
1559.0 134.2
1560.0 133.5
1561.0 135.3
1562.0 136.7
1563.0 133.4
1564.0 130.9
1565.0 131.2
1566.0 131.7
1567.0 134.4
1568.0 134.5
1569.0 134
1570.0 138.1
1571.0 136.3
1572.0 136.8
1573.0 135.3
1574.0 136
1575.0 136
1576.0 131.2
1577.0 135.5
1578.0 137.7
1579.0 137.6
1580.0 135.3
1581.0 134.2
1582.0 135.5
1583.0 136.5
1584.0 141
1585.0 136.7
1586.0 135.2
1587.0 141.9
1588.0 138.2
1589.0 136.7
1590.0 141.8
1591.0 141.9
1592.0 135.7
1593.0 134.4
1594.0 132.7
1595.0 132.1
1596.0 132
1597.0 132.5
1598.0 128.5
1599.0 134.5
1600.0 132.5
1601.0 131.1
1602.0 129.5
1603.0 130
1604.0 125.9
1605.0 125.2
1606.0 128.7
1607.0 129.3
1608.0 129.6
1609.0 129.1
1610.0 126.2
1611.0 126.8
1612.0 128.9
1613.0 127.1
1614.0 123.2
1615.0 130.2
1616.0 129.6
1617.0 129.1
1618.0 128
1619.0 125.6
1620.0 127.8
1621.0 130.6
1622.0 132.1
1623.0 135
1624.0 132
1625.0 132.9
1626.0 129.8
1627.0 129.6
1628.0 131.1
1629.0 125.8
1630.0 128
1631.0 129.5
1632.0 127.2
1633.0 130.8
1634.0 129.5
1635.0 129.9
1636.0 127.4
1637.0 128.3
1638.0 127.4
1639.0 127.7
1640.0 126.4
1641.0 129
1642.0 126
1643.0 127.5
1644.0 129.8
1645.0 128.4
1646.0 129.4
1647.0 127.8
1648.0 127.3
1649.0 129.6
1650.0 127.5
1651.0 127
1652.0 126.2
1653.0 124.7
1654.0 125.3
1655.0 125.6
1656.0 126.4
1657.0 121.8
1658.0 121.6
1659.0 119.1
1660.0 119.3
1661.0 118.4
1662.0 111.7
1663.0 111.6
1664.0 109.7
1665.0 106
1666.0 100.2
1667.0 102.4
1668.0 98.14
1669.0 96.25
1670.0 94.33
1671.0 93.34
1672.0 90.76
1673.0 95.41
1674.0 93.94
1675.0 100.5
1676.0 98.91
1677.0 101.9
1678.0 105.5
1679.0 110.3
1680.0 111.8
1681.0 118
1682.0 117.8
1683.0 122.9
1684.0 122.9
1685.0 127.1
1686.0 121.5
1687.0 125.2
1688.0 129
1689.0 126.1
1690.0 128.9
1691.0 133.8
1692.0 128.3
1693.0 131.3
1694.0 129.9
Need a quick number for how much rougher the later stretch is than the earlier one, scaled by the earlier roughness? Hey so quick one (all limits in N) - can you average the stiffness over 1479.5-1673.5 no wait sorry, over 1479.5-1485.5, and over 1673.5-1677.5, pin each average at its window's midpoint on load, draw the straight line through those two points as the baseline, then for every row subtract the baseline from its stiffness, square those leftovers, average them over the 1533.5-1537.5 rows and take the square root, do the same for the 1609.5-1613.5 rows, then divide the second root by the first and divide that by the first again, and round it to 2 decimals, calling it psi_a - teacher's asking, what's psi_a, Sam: 0.33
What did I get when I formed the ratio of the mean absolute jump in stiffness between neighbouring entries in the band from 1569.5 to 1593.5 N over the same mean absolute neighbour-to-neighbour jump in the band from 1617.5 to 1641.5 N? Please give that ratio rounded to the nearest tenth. 1.2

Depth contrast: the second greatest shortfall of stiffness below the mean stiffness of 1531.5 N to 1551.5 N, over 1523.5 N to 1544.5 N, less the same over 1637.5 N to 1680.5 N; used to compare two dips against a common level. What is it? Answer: -30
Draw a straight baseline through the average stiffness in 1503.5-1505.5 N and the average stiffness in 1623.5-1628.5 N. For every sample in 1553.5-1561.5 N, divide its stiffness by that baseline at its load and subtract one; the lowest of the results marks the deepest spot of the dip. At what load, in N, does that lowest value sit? 1554.0 N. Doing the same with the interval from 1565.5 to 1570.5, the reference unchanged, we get 1566.0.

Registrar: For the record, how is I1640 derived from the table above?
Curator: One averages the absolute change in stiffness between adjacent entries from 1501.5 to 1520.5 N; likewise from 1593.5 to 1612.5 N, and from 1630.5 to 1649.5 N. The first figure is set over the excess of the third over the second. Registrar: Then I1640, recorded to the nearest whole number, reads -21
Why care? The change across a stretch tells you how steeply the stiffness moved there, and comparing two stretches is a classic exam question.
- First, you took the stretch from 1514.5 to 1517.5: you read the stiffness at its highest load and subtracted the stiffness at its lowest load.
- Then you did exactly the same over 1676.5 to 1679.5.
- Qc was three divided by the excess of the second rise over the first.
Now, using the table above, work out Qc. 0.37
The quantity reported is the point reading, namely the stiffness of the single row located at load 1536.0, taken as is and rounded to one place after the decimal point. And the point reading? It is 128.7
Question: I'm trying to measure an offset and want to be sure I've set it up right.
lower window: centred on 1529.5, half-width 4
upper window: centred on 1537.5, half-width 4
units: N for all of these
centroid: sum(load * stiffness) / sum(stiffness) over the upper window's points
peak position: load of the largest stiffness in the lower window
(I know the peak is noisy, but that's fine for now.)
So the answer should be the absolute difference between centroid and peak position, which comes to 7.5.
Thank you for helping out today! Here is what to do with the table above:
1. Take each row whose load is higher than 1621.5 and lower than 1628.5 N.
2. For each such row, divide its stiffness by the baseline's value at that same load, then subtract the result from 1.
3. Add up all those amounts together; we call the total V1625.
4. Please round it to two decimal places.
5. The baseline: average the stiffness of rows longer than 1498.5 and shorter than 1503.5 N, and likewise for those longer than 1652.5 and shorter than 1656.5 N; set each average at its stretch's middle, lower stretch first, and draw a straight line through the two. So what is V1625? -0.37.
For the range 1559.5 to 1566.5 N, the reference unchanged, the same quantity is -0.49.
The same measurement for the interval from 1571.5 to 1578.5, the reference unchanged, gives -0.61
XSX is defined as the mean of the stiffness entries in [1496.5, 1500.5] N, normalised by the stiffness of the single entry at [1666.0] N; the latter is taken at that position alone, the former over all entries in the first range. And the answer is 1.24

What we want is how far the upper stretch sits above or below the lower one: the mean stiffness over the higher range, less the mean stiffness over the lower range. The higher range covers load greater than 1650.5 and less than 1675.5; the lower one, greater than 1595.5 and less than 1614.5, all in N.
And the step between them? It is -19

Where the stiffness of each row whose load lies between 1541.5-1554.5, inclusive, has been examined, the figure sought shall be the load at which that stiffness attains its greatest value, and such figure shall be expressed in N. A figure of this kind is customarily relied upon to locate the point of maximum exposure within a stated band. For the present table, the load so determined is 1553.0 N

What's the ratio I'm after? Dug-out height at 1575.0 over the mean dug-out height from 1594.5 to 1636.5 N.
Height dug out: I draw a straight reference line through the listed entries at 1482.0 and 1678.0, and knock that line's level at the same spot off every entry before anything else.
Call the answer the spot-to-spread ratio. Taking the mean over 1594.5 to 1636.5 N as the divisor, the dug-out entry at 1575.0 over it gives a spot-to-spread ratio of 1.13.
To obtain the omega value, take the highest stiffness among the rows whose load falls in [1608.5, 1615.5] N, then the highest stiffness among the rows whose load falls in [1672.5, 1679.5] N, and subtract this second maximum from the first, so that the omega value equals 20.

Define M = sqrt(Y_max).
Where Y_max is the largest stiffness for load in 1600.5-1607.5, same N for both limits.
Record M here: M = 11.4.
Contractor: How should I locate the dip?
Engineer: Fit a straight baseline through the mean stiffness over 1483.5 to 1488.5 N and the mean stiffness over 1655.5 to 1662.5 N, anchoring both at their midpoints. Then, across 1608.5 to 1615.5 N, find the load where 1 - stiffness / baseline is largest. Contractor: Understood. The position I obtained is 1614.0 N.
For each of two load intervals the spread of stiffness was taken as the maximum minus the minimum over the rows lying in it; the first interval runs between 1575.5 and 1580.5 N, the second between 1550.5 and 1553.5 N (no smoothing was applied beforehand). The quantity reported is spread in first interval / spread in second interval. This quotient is 1.9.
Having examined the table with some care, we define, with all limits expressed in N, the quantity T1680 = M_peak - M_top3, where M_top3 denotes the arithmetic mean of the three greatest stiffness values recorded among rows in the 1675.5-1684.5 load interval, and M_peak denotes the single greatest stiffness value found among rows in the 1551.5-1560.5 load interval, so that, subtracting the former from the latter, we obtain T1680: 13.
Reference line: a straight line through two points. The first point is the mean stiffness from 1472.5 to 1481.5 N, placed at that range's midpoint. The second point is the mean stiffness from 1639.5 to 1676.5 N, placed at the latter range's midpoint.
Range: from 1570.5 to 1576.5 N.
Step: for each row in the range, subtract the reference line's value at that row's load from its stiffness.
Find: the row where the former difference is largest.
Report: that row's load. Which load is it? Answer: 1572.0 N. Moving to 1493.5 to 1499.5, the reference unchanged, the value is 1495.0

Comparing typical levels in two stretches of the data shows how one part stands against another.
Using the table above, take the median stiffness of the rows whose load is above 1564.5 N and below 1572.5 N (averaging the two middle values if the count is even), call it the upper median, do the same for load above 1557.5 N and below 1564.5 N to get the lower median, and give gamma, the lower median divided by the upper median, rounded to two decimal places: 0.99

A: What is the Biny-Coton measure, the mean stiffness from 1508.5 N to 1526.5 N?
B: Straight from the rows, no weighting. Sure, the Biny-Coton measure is 125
